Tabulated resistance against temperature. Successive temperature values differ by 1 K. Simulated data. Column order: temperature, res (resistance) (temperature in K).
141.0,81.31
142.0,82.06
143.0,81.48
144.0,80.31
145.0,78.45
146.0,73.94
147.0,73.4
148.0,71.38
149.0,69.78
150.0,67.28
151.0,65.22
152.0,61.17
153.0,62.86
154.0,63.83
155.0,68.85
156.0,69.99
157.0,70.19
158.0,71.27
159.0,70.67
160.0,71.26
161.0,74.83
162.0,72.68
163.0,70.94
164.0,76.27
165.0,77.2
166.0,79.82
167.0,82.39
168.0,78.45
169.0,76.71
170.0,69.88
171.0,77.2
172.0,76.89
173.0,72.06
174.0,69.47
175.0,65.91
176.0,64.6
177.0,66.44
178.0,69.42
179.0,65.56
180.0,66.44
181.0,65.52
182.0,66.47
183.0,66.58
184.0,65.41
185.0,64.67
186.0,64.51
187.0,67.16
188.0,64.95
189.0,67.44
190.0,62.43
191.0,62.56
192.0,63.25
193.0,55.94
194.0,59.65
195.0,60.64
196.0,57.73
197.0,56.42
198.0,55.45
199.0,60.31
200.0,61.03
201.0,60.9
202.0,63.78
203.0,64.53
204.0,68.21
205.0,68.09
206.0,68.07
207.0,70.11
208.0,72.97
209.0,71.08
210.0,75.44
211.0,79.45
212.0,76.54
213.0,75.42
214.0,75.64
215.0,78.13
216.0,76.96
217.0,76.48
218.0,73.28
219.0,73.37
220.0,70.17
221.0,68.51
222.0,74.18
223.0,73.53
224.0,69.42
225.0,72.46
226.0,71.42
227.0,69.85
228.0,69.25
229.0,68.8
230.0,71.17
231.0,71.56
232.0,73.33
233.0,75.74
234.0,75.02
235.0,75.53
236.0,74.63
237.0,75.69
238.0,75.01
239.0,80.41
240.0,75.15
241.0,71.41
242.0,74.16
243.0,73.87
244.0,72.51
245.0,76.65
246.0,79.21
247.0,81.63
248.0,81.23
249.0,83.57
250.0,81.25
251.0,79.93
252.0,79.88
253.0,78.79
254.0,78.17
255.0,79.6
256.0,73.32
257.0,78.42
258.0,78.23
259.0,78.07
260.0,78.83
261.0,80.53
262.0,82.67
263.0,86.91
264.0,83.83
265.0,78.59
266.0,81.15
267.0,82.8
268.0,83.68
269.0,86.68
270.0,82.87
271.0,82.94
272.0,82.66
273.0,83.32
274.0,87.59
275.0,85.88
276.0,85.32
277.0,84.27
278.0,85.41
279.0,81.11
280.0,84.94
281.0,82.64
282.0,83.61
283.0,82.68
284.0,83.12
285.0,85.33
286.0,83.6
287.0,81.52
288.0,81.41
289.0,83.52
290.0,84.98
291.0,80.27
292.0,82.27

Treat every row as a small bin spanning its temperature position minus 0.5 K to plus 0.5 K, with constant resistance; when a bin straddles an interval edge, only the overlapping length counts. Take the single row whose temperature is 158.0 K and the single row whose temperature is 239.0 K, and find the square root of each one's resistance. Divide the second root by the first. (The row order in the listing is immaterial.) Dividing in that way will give 1.06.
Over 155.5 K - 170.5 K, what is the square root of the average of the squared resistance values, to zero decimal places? 74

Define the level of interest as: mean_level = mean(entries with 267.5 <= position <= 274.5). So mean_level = 84.2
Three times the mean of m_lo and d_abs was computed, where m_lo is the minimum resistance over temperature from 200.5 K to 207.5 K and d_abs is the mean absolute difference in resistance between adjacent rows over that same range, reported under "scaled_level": 94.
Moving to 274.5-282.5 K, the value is 125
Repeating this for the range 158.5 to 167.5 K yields 110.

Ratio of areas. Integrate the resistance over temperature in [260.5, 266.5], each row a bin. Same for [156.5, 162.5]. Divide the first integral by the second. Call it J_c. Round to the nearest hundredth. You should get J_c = 1.15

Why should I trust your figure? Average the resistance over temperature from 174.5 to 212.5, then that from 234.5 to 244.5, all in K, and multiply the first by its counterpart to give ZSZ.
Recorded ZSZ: 4895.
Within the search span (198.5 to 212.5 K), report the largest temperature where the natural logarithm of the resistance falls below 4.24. 206.0 K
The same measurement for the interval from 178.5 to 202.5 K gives 202.0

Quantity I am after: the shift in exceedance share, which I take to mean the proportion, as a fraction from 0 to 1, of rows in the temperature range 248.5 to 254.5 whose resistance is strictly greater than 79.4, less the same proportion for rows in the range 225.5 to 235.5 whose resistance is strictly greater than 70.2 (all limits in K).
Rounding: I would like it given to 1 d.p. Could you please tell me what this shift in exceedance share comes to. 0.0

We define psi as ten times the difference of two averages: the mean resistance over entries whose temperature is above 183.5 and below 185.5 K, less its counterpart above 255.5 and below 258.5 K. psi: -116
